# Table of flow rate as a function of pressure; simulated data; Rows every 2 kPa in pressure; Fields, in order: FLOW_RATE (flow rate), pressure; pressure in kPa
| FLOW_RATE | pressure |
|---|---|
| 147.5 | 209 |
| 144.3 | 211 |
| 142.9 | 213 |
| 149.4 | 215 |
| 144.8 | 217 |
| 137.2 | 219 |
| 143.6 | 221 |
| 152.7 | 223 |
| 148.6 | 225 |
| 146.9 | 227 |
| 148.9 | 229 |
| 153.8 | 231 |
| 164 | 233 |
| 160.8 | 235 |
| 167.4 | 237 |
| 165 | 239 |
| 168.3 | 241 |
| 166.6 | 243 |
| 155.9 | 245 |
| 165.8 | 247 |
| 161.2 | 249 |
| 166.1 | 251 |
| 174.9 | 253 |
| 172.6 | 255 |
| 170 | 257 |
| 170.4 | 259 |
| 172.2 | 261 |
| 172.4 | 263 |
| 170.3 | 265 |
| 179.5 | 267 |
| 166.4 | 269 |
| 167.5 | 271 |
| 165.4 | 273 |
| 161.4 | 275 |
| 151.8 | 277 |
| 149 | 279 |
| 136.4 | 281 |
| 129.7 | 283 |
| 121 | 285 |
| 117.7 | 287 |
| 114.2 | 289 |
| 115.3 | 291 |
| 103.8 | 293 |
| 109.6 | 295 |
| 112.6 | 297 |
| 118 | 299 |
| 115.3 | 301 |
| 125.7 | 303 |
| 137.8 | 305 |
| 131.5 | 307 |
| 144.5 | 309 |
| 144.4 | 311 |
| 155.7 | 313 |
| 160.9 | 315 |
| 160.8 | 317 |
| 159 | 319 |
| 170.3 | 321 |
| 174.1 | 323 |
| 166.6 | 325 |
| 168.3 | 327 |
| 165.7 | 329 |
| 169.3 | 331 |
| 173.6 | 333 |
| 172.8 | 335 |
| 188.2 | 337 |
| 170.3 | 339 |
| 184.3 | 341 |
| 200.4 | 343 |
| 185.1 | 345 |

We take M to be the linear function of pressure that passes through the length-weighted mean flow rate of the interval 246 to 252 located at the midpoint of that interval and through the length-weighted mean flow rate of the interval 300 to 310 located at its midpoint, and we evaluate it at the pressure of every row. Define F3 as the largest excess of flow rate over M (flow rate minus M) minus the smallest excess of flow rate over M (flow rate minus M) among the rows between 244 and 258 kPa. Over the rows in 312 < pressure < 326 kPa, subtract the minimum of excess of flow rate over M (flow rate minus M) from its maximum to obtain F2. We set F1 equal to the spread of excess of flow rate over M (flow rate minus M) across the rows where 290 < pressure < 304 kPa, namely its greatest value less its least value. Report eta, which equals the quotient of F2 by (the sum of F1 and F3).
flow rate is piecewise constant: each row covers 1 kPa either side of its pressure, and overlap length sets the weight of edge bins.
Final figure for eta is 0.47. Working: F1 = 28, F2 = 24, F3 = 23.8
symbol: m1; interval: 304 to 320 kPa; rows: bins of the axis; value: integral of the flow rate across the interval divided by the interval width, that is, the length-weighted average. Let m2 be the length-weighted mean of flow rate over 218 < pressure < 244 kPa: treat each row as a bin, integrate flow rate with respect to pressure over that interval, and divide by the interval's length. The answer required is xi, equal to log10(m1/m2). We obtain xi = -0.02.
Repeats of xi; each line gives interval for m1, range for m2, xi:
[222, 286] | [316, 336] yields -0.02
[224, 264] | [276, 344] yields 0.04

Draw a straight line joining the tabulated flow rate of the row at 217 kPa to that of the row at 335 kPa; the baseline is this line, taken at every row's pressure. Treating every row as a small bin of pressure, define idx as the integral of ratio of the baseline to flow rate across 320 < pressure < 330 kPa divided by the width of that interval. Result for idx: 1.01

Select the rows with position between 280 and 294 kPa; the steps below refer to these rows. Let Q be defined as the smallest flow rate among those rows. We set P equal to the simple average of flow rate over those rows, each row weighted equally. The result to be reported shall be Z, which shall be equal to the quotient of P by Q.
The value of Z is 1.15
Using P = 120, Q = 103.8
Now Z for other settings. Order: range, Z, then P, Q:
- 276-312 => 1.22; 127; 103.8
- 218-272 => 1.18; 163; 137.2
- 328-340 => 1.05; 173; 165.7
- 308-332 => 1.12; 162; 144.4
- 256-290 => 1.35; 154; 114.2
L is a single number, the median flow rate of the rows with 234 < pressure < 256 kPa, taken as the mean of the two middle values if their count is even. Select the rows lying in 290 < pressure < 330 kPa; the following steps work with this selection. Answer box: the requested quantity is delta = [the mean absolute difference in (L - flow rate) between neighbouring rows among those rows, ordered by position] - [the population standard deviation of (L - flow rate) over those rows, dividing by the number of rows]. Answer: -17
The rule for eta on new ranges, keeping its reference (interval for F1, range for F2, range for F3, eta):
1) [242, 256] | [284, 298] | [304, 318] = 0.21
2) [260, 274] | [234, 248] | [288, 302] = 0.41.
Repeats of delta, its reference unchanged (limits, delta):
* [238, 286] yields -9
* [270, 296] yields -16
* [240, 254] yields 1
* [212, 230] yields 1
